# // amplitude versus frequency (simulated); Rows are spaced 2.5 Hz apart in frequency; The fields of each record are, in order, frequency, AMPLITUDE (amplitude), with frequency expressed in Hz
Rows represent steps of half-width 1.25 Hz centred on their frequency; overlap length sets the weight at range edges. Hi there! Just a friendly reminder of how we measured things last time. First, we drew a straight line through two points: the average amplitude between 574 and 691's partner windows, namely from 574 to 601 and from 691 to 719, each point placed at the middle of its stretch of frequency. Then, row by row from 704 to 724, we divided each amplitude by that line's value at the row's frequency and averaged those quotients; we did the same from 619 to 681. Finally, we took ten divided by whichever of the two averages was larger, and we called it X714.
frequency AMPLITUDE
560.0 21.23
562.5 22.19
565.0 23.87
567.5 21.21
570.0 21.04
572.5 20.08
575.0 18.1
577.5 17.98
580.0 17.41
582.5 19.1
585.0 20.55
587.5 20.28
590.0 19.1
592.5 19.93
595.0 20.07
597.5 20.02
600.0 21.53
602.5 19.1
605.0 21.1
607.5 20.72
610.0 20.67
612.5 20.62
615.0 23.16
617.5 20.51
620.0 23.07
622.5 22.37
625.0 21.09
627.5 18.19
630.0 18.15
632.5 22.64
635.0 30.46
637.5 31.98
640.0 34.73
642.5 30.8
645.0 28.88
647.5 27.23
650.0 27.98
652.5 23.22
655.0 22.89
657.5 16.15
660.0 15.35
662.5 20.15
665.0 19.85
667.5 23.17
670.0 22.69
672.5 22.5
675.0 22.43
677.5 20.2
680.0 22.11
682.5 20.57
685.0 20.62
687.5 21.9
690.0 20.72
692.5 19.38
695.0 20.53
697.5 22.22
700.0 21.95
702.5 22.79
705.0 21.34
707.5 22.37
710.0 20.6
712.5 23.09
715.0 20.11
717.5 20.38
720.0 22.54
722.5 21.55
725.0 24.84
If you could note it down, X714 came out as 8.7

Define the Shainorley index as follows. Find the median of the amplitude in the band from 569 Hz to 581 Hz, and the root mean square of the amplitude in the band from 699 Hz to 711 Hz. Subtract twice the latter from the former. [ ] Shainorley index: -26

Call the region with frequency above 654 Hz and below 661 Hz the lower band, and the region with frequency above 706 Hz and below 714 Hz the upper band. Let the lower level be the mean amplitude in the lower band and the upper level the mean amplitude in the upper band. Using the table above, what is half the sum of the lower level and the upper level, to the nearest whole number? 20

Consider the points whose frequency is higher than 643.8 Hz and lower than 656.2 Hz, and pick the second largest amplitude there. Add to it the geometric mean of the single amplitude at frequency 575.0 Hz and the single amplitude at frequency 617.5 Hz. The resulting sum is 47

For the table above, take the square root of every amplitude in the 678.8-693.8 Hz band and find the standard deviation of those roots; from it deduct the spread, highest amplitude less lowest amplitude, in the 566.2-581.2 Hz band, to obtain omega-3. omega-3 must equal -3.7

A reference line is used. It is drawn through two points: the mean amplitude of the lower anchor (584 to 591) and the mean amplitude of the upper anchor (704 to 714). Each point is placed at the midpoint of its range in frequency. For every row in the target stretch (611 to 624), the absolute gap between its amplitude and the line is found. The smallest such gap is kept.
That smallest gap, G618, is 0.07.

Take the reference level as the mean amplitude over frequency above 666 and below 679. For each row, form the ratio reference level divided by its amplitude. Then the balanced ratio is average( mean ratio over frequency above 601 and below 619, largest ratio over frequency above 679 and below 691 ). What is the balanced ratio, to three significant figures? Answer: 1.07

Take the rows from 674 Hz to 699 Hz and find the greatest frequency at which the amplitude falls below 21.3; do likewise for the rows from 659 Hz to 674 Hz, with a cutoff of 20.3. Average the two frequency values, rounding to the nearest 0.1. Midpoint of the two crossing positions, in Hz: 680.0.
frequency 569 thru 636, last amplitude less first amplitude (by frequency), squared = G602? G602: 89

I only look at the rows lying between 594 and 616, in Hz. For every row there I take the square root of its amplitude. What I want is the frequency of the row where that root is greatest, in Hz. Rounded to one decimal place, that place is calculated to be 615.0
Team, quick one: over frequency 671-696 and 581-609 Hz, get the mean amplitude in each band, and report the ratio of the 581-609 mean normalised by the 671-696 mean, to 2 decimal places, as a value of 0.95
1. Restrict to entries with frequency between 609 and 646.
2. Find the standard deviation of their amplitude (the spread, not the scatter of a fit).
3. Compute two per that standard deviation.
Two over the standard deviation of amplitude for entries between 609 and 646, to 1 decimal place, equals 0.4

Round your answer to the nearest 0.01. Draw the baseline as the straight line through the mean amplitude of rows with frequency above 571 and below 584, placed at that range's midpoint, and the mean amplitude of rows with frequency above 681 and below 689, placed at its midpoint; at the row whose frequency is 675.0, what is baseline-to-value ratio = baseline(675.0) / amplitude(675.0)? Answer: 0.93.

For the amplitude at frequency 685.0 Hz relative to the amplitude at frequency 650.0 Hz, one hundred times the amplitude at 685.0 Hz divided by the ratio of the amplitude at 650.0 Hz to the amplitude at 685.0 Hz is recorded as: 1520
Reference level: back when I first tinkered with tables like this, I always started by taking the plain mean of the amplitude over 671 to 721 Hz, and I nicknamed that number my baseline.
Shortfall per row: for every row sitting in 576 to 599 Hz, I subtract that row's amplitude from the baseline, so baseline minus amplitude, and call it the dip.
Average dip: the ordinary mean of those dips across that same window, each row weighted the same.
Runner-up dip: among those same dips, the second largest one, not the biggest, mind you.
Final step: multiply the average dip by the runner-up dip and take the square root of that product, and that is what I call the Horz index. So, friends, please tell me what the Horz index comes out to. 2.6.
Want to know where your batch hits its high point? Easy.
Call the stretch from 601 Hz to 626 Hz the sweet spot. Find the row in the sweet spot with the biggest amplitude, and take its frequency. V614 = 615.0 Hz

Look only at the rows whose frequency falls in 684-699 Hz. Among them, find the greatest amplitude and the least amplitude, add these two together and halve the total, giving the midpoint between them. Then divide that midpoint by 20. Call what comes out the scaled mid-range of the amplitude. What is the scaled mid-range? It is 1.04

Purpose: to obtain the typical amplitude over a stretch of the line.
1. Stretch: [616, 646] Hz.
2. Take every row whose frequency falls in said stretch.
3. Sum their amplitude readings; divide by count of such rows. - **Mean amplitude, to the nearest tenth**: 25.2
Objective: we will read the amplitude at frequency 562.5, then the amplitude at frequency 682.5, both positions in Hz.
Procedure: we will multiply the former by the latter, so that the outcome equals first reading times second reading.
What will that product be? 456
